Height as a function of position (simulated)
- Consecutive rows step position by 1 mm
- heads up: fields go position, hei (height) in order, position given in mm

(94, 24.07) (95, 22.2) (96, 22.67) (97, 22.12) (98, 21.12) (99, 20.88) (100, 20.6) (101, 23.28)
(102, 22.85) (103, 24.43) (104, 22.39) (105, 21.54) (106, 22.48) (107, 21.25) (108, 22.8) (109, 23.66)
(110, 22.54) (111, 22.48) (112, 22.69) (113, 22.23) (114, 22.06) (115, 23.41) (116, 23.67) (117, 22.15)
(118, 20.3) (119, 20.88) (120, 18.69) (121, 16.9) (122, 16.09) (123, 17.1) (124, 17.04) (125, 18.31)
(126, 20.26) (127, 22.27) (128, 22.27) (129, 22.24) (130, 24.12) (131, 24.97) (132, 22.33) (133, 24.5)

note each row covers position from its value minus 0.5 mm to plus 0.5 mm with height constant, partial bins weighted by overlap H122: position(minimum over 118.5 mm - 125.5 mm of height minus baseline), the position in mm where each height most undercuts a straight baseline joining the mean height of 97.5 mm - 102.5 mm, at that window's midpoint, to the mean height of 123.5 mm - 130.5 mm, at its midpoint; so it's 122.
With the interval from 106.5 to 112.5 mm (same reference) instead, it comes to 107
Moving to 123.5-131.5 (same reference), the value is 124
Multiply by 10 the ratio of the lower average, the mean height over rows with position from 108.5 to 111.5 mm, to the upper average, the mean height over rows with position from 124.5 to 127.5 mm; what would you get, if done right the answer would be 11.3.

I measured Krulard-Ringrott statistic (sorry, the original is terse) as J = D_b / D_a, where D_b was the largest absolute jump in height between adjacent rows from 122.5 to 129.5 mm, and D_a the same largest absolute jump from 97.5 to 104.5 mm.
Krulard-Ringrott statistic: 0.75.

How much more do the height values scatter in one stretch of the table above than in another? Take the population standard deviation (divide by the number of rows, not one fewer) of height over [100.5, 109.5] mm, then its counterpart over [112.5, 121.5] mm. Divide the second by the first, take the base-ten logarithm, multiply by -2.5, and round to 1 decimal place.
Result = -0.9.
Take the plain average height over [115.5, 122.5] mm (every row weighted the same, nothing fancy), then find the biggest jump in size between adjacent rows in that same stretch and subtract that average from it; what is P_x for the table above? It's -17.6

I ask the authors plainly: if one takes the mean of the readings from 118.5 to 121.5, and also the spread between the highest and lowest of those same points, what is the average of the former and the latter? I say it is 11.4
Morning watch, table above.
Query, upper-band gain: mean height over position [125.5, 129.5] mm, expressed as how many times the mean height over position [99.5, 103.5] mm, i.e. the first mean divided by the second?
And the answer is 0.95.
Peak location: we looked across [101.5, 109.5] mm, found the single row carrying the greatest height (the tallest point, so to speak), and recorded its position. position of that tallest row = 103 mm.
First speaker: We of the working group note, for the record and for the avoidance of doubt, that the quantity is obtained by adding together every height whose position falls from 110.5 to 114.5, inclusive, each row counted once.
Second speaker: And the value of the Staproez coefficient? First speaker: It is 89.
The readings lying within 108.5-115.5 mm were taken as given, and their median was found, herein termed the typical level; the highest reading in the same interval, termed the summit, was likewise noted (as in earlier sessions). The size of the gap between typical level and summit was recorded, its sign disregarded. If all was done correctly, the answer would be 1.1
